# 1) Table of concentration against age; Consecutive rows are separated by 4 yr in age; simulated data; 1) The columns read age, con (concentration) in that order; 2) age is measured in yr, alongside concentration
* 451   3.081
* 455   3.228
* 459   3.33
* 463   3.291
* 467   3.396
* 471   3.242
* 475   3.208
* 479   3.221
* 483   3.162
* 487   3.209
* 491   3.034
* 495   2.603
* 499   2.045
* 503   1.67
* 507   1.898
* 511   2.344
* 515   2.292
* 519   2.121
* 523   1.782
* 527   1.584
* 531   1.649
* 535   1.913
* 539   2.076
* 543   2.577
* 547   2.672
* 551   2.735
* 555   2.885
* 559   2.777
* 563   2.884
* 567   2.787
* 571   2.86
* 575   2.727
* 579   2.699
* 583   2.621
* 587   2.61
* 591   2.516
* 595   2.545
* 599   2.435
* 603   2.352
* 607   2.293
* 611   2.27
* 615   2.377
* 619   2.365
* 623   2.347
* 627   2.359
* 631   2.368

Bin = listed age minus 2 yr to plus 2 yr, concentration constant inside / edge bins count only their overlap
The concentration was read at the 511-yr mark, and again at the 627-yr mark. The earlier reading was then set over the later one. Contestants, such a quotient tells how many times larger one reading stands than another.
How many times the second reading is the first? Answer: 0.99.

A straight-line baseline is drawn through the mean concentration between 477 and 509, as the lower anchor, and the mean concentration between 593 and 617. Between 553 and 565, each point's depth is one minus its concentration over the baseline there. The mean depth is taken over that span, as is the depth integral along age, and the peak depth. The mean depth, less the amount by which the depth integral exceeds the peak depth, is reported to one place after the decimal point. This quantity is 1.6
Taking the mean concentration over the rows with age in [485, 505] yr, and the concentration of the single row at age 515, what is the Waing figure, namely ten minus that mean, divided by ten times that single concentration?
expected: 0.33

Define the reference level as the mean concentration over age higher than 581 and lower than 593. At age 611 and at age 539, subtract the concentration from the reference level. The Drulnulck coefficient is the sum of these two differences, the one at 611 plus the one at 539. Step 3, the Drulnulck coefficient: 0.82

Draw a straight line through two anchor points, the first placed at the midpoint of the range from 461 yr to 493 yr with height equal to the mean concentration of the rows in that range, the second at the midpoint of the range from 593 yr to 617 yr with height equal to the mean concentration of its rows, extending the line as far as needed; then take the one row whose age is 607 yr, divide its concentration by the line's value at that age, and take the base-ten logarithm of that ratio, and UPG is -0.014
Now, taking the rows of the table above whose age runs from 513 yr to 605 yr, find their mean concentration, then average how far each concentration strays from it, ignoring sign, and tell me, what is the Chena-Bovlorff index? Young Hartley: 0.33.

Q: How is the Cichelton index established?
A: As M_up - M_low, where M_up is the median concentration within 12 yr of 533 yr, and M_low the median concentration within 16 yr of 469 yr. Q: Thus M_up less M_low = -1.4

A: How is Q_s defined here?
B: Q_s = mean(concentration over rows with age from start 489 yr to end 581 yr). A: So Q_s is 2.37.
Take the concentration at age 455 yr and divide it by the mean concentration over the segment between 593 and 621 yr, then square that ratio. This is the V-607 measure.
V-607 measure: 1.8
